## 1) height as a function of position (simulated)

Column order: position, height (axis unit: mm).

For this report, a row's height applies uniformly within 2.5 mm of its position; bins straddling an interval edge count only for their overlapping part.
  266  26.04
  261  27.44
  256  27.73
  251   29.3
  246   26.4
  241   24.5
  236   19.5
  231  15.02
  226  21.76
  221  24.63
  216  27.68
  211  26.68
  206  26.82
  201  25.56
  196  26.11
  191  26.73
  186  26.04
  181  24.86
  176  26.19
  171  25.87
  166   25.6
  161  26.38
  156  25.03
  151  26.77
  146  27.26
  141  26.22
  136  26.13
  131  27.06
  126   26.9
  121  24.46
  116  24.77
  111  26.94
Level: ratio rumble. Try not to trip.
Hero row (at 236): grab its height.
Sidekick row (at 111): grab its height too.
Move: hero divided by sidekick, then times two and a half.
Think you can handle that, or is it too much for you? 1.8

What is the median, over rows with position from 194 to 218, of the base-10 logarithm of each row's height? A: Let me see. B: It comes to 1.43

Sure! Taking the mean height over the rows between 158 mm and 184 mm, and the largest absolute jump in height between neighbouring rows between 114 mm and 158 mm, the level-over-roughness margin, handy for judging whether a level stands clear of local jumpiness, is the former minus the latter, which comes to 23.3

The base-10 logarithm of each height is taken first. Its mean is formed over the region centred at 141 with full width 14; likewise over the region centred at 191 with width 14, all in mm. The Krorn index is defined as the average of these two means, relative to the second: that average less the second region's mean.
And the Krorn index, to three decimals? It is 0.002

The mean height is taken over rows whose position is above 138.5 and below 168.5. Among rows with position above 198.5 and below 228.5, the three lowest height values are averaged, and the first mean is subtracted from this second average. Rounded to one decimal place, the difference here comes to -2.2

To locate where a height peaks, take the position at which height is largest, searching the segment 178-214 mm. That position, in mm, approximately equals 206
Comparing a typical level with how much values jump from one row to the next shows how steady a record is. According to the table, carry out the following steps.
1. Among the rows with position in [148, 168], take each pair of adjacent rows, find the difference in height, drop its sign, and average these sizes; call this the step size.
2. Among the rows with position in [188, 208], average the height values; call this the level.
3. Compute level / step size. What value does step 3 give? 20.4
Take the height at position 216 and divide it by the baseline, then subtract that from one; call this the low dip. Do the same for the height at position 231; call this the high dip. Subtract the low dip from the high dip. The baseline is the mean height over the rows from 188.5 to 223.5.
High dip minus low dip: 0.48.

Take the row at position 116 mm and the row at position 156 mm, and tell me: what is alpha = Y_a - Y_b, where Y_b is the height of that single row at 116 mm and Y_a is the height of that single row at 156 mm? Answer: 0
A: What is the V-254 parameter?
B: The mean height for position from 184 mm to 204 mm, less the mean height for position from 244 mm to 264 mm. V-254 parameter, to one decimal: -1.6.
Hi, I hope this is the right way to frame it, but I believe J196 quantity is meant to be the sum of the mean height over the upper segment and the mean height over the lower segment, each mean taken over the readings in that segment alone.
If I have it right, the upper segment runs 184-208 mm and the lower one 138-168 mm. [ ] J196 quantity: 52.5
